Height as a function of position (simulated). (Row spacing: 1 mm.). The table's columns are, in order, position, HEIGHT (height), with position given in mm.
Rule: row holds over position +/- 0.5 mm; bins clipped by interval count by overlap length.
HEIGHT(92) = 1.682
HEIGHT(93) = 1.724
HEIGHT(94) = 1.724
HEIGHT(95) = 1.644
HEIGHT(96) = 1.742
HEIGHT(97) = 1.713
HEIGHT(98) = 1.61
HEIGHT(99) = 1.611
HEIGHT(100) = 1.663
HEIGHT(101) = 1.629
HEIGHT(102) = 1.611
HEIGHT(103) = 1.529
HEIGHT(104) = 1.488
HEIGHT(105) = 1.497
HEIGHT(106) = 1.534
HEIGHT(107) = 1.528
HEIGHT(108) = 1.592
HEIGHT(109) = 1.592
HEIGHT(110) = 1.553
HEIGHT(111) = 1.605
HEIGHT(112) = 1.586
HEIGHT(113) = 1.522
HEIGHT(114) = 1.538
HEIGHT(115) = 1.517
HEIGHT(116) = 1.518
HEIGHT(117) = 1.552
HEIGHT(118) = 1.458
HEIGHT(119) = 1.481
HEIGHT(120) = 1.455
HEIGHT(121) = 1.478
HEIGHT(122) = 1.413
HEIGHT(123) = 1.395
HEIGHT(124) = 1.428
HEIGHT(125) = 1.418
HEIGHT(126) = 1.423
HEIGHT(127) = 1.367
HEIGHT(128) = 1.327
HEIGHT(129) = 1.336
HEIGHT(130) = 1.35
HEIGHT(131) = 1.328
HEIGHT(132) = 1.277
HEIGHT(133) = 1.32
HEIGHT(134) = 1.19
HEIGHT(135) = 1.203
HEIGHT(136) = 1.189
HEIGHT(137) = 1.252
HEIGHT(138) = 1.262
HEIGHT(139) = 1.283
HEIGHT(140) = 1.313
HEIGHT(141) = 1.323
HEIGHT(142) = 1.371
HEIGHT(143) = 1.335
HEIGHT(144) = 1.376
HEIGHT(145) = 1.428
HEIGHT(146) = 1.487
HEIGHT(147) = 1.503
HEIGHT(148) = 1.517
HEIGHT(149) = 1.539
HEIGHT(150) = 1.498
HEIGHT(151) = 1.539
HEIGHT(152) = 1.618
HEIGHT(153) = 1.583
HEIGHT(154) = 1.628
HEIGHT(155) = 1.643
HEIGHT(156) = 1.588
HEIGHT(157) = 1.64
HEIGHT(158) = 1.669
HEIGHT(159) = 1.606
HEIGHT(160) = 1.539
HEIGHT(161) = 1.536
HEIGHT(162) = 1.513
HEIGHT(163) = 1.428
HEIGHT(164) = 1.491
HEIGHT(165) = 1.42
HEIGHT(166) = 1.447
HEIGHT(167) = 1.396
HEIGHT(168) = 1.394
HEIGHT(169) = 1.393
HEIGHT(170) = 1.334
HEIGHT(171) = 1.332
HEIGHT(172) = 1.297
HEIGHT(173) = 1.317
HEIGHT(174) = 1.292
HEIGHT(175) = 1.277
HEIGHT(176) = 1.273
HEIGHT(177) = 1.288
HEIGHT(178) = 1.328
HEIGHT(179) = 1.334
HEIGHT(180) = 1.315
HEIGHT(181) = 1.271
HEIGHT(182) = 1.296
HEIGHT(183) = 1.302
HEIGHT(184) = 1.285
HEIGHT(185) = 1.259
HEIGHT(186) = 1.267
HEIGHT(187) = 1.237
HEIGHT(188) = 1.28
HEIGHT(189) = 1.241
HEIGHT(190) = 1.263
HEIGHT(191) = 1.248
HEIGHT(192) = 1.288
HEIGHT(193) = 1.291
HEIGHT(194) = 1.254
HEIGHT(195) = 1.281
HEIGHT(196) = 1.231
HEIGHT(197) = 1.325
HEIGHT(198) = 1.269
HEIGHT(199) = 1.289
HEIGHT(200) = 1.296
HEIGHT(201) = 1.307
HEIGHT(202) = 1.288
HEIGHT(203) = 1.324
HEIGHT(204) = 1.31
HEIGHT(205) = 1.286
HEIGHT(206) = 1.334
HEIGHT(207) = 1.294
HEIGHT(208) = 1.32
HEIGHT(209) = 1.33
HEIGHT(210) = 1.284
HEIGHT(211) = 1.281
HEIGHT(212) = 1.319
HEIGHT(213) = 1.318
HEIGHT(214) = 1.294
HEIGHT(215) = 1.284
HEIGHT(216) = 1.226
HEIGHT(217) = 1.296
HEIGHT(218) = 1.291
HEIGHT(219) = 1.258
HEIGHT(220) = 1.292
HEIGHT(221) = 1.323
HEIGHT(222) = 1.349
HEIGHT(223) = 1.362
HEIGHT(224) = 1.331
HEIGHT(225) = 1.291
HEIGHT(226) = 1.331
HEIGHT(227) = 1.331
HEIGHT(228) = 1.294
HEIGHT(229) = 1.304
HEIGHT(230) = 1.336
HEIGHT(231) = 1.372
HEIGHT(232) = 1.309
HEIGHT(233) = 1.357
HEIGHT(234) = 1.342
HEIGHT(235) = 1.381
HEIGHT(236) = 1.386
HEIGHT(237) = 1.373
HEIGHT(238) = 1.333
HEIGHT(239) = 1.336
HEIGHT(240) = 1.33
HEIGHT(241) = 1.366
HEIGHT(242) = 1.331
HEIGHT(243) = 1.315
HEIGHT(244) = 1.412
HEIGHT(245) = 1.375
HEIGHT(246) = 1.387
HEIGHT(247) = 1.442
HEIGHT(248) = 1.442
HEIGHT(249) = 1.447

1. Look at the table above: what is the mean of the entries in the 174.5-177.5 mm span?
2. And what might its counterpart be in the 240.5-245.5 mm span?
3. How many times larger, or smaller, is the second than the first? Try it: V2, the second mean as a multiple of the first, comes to 1.063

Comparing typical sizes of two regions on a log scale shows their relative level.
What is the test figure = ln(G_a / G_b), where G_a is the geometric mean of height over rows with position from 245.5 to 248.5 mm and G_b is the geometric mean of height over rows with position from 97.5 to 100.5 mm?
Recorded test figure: -0.13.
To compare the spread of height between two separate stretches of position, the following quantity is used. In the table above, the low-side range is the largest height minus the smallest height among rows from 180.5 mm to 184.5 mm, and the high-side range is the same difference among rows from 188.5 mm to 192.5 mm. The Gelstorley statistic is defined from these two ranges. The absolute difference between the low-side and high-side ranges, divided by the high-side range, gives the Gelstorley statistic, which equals 0.34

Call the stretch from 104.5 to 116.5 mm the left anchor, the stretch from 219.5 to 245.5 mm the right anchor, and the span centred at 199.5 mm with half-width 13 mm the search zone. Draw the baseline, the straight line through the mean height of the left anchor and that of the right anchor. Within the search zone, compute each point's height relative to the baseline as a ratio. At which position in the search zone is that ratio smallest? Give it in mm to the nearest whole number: 187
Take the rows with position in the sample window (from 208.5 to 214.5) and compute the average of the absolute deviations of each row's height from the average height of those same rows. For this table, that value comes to 0.018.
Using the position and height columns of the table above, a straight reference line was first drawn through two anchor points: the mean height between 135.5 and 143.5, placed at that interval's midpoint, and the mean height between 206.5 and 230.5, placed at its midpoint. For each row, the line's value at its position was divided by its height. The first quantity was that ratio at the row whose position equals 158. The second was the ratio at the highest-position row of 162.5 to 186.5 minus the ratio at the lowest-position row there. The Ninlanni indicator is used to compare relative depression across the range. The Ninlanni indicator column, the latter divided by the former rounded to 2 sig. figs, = 0.15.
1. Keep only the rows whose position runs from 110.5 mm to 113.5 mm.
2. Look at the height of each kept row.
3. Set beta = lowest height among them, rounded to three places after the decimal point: 1.522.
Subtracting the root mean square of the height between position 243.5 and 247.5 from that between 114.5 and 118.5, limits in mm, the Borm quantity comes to 0.11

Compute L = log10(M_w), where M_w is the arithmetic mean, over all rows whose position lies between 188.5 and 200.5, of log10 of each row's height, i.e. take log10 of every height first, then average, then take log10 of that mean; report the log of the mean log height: -0.98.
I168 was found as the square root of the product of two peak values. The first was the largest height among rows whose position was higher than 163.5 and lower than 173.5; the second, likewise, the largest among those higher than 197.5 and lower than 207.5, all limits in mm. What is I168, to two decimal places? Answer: 1.41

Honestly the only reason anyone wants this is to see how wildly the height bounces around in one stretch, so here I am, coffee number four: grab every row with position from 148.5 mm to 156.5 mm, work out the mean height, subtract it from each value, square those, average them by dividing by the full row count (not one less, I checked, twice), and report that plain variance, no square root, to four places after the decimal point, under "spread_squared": 0.0022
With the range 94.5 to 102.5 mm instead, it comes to 0.0022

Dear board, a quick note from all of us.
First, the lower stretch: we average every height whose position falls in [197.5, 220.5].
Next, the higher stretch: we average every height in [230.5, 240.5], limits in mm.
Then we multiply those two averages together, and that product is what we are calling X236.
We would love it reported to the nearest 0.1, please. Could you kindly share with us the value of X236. 1.8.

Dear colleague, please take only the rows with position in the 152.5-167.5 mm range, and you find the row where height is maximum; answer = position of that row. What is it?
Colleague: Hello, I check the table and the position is 158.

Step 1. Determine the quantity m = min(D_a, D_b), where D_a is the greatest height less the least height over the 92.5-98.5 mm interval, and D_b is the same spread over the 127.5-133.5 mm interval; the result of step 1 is 0.073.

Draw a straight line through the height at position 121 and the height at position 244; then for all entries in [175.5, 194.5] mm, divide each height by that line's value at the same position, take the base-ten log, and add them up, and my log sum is -1.0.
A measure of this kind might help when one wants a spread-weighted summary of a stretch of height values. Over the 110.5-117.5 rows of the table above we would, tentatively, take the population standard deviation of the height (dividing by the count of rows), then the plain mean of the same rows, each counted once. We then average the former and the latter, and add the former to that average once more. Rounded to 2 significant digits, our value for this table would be 0.82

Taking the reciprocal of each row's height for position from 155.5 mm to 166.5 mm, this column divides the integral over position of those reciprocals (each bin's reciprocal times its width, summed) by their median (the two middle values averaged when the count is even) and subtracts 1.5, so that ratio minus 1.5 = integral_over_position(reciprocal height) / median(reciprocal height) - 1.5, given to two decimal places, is 9.54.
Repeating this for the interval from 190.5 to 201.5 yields 9.57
